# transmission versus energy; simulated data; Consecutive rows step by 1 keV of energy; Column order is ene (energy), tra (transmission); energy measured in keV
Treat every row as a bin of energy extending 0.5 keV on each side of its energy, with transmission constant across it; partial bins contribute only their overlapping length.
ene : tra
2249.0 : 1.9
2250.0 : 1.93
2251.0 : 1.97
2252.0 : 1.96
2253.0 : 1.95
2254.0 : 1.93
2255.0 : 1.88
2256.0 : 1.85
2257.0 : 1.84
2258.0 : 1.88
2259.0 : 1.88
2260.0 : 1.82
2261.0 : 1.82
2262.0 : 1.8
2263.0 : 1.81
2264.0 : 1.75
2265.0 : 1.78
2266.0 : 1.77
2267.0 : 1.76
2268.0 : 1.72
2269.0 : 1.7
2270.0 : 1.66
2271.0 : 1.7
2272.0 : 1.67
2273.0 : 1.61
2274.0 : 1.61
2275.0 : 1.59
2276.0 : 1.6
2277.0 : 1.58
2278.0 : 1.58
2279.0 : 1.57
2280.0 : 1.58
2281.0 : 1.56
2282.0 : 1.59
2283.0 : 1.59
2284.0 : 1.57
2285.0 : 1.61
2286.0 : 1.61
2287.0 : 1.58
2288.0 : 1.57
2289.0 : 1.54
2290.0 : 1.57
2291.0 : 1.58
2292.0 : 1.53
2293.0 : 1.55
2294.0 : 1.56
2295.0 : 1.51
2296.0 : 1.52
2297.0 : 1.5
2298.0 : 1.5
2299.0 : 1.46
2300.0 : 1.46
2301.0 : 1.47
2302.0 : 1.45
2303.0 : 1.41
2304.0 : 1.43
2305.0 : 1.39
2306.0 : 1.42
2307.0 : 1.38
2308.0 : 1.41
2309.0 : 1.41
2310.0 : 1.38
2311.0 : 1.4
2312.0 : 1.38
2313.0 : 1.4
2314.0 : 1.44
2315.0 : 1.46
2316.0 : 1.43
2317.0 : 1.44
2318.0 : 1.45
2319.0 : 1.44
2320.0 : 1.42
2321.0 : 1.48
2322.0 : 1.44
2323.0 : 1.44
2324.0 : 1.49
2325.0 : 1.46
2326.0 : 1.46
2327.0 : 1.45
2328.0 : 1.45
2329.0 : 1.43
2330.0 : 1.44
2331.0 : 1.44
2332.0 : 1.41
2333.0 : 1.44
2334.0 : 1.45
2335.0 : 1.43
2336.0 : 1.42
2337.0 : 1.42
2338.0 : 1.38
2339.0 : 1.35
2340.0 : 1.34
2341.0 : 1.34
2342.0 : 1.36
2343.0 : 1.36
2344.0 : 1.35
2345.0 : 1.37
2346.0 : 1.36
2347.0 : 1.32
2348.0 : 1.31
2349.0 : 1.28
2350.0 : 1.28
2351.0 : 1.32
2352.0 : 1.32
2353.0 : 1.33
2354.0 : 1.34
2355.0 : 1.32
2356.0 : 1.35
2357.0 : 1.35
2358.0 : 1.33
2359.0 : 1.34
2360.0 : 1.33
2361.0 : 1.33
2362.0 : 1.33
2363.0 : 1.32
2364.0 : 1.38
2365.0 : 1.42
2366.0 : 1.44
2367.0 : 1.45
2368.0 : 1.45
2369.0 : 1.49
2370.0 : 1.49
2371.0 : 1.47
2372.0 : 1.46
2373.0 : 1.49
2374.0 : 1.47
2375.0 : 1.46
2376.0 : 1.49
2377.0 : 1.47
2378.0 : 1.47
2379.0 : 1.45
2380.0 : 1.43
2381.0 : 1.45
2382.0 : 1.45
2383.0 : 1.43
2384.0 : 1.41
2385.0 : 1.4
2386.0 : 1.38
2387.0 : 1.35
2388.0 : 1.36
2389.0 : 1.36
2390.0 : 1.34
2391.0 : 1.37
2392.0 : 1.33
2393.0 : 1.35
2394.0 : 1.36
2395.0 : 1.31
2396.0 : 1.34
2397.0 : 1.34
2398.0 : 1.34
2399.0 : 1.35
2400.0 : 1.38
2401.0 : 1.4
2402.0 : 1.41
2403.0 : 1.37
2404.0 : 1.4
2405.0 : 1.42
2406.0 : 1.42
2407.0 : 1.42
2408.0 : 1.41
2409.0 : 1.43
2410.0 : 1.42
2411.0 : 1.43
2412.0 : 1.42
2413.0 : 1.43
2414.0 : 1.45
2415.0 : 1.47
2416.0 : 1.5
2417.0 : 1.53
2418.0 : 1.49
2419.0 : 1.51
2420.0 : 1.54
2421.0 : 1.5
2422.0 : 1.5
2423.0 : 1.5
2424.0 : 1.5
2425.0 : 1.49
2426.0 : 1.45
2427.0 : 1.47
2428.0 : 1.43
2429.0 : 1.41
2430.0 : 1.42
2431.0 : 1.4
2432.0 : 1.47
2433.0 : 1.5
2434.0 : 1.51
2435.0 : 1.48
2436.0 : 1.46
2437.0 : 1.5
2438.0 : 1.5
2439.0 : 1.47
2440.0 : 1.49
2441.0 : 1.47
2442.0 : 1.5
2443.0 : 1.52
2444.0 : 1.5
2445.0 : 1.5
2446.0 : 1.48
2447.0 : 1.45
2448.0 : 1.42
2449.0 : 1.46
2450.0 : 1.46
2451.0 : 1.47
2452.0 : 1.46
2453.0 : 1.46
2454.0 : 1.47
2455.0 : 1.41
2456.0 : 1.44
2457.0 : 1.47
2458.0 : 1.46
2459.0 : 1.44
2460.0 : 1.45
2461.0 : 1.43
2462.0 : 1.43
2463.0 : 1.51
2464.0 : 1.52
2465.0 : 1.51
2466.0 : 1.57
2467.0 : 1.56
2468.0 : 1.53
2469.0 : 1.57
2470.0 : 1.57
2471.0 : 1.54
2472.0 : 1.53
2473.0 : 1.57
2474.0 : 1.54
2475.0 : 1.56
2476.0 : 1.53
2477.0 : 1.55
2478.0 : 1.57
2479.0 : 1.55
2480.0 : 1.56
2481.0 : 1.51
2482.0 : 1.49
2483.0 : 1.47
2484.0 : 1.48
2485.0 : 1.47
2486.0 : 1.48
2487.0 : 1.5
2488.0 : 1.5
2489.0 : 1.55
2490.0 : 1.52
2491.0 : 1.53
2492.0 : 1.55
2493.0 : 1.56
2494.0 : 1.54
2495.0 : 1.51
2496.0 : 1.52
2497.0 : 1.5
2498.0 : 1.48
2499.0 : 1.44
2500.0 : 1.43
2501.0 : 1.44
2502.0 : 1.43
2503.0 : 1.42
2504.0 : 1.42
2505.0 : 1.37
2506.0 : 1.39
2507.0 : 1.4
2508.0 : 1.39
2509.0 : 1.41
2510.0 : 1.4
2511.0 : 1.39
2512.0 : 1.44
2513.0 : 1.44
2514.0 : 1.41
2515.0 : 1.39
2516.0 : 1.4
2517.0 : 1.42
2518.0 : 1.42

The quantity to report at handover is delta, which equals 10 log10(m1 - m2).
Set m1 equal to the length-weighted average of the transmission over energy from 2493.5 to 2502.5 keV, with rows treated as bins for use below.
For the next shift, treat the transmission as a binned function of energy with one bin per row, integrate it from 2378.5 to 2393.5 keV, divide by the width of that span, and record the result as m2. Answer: -10.7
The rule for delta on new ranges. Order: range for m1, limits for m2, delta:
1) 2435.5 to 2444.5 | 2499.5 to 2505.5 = -11.4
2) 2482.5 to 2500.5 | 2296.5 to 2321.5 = -11.6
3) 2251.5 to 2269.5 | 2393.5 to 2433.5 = -4.0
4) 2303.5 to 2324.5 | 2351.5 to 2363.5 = -10.3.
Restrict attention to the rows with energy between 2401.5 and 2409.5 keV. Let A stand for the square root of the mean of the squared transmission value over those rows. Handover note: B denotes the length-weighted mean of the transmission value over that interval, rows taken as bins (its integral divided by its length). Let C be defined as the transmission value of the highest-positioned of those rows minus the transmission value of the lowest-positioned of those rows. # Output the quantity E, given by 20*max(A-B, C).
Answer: 0.40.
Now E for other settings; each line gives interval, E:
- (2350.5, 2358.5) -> 0.20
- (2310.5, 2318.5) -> 1.00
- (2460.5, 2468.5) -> 2.00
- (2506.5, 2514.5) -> 0.20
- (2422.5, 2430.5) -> 0.01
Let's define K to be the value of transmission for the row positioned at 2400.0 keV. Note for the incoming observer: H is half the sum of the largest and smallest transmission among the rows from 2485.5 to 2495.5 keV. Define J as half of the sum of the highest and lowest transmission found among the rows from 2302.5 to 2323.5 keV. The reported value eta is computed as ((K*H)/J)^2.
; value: 2.15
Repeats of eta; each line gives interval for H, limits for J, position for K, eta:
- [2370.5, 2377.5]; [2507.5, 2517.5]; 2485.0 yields 2.35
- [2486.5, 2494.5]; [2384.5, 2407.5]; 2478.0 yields 3.10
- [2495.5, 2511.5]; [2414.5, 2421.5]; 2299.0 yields 1.97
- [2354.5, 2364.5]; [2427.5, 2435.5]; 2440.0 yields 1.91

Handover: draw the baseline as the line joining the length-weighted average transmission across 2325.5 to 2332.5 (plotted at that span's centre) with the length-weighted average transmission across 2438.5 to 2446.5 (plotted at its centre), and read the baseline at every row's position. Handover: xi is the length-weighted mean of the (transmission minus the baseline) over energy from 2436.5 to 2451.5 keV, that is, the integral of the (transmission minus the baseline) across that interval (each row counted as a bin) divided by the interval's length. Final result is -0.01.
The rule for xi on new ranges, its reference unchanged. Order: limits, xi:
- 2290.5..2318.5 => 0.03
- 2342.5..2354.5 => -0.12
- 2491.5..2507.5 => -0.05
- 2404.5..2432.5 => -0.02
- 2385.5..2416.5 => -0.08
